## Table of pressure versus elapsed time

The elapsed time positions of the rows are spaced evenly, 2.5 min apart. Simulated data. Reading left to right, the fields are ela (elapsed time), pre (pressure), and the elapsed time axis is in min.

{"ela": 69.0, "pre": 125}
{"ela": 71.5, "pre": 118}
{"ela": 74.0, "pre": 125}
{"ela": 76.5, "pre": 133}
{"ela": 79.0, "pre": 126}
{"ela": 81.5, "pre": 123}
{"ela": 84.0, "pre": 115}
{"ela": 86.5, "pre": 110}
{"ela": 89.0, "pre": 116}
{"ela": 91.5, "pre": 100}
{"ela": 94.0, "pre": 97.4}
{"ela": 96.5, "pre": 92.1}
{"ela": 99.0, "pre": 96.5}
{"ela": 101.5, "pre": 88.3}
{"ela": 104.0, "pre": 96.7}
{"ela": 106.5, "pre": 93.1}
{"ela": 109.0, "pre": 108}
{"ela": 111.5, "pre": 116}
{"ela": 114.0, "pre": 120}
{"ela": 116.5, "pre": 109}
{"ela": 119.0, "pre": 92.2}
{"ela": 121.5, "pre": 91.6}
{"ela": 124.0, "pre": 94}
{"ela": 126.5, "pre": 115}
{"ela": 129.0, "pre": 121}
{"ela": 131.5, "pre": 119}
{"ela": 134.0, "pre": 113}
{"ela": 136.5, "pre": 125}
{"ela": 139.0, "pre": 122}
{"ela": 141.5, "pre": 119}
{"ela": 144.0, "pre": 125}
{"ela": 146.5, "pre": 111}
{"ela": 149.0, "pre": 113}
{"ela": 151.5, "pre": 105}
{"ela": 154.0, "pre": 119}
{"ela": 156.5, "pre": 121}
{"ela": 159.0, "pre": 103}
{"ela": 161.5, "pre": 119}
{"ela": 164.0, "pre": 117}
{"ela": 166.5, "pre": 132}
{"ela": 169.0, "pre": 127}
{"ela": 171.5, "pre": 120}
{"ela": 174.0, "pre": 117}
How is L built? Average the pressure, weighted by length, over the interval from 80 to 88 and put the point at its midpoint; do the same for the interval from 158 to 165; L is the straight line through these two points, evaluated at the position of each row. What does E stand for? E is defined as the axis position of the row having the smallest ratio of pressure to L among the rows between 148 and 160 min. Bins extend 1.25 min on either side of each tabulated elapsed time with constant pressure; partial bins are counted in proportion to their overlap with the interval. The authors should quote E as 159.0 min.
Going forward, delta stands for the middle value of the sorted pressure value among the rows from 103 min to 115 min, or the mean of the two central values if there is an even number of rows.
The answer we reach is 108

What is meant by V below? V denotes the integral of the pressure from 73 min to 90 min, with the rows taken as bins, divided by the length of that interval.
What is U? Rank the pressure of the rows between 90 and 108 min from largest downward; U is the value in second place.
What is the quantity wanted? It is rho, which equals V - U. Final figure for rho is 24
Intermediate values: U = 97.4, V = 121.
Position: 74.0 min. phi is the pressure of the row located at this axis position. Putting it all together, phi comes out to 125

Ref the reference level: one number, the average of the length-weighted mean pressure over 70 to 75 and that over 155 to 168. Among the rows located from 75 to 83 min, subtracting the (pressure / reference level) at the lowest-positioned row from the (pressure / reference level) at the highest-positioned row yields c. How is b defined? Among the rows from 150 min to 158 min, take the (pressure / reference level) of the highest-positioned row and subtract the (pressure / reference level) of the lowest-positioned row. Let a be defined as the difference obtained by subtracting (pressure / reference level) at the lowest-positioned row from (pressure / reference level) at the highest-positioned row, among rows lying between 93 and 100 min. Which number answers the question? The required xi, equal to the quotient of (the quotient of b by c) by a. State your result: 213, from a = -0.01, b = 0.13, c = -0.08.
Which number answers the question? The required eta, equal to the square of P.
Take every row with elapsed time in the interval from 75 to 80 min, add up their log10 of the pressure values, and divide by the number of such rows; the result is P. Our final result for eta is 4.46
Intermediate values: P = 2.11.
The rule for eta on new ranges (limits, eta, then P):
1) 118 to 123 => 3.85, 1.96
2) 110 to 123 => 4.09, 2.02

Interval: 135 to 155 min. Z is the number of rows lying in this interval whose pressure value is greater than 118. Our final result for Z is 5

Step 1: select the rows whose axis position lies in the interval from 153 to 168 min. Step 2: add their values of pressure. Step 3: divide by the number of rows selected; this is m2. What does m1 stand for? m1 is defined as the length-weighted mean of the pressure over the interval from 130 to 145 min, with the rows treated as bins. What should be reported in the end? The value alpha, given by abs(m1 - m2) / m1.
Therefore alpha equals 0.02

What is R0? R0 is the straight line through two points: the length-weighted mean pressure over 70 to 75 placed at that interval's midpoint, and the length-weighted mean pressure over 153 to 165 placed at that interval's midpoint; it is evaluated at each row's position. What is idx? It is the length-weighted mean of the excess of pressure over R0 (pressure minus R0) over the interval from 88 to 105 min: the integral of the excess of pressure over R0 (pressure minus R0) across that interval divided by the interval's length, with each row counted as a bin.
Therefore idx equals -22.0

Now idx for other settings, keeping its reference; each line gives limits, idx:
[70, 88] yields 0.3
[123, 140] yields -1.8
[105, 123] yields -14.7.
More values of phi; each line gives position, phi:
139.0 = 122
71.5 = 118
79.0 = 126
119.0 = 92.2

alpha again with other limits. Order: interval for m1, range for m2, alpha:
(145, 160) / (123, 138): 0.02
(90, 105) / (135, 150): 0.25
